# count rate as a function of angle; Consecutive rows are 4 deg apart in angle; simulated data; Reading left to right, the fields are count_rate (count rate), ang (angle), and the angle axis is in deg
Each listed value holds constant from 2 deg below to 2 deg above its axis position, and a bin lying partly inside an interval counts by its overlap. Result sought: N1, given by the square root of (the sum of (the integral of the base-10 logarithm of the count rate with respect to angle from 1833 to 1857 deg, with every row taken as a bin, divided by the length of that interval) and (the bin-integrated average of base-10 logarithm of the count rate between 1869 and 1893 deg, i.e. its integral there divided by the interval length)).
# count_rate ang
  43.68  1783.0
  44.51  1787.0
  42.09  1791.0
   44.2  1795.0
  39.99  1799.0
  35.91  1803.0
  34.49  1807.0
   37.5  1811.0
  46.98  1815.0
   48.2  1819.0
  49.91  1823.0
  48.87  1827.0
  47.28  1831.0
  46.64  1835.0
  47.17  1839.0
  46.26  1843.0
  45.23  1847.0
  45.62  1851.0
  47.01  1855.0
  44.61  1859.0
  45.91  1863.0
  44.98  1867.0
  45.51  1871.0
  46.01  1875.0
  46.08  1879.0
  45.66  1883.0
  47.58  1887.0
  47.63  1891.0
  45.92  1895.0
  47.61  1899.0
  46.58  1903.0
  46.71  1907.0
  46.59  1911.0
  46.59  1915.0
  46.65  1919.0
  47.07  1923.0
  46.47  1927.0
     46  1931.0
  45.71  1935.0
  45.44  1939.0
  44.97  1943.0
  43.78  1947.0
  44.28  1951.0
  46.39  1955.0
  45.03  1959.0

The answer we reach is 1.83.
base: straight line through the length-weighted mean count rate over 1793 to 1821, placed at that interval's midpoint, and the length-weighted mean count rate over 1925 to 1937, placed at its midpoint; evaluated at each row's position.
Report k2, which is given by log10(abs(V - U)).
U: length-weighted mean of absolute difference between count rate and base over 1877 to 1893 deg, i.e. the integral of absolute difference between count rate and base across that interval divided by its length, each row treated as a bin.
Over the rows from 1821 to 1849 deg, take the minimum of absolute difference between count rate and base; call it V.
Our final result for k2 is -1.5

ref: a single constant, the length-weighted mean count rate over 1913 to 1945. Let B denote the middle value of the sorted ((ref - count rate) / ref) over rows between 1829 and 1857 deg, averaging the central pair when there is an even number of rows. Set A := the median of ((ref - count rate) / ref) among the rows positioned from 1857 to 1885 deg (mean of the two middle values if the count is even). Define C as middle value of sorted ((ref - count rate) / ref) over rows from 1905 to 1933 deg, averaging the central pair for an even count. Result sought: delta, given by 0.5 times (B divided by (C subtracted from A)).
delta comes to -0.28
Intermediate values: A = 0.010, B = -0.011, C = -0.01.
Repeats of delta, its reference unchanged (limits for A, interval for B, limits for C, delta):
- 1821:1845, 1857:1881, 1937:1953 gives -0.08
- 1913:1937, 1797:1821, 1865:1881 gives -4.78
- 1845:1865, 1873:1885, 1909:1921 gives 0.05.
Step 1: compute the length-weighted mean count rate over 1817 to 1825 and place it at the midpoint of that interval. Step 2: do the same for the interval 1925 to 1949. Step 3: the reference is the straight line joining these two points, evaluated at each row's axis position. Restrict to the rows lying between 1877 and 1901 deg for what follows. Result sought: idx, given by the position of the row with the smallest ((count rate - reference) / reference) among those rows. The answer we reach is 1883.0 deg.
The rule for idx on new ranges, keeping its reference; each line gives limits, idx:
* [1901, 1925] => 1903.0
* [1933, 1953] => 1947.0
